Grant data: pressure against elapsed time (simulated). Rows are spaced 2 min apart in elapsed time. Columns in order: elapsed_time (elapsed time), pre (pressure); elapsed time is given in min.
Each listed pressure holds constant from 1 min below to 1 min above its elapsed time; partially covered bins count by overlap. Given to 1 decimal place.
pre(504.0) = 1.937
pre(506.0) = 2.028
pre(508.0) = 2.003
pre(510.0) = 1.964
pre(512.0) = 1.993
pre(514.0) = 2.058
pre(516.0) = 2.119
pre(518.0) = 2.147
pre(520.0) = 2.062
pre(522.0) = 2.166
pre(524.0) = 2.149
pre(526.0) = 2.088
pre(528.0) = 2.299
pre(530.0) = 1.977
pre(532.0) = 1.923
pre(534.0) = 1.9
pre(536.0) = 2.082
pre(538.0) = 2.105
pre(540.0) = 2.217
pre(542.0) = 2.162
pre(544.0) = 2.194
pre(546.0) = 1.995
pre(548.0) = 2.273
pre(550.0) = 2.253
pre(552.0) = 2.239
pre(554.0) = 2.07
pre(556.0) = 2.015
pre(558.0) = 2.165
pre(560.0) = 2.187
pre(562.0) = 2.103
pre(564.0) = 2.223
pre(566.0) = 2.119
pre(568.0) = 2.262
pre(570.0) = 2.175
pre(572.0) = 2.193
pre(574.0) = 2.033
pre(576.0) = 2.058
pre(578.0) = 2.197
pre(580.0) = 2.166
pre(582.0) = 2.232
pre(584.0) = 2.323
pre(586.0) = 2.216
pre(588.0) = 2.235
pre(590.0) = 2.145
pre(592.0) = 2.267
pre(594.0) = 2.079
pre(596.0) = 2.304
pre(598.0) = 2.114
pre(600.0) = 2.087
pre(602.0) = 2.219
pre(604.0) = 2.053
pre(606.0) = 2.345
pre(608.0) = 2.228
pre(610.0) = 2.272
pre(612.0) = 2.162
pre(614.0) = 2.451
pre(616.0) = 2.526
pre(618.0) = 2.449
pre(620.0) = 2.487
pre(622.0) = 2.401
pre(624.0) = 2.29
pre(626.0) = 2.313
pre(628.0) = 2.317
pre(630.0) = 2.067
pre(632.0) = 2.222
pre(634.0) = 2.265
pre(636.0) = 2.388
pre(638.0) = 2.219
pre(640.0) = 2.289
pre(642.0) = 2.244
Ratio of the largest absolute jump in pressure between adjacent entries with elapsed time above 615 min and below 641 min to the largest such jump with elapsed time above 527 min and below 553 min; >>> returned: 0.8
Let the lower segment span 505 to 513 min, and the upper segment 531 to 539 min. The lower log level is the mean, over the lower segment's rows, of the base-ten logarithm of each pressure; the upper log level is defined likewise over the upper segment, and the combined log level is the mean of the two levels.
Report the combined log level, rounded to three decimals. 0.301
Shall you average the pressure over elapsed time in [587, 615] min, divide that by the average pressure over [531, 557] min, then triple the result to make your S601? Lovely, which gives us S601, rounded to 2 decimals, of 3.14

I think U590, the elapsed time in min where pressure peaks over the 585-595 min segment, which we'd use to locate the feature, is 592.0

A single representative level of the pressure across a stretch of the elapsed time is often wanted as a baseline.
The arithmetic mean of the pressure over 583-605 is 2.19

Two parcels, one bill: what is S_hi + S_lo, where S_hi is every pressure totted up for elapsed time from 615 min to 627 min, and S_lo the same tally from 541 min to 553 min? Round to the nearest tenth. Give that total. 27.6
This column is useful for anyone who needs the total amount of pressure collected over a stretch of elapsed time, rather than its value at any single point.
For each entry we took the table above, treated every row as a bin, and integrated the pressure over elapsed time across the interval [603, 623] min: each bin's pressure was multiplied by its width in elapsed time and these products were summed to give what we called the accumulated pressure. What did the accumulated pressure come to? 46.7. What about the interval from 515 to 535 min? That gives 41.7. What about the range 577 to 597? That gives 44.3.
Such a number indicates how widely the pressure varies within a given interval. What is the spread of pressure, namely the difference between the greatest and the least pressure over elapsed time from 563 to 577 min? 0.23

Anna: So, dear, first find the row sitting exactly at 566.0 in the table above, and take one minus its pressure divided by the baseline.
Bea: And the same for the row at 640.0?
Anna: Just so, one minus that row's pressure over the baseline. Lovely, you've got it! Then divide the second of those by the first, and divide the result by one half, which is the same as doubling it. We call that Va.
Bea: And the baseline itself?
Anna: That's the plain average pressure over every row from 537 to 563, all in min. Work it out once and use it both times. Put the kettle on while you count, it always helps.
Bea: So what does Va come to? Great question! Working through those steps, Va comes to -8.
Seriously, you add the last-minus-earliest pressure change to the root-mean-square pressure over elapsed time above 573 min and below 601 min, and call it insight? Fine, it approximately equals 2.231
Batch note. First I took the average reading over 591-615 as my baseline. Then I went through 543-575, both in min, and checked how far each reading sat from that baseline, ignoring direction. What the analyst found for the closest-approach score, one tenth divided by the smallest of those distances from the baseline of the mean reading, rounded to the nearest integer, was 13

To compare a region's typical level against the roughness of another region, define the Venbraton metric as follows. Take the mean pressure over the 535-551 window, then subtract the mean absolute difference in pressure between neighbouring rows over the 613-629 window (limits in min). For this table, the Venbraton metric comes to 2.10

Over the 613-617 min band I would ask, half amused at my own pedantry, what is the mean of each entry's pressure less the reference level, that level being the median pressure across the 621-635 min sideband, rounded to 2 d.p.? 0.20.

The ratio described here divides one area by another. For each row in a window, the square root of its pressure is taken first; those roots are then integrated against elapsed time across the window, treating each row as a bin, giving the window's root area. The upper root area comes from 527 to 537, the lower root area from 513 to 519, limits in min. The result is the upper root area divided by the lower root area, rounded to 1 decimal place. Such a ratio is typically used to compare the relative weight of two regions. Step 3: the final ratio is 1.6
